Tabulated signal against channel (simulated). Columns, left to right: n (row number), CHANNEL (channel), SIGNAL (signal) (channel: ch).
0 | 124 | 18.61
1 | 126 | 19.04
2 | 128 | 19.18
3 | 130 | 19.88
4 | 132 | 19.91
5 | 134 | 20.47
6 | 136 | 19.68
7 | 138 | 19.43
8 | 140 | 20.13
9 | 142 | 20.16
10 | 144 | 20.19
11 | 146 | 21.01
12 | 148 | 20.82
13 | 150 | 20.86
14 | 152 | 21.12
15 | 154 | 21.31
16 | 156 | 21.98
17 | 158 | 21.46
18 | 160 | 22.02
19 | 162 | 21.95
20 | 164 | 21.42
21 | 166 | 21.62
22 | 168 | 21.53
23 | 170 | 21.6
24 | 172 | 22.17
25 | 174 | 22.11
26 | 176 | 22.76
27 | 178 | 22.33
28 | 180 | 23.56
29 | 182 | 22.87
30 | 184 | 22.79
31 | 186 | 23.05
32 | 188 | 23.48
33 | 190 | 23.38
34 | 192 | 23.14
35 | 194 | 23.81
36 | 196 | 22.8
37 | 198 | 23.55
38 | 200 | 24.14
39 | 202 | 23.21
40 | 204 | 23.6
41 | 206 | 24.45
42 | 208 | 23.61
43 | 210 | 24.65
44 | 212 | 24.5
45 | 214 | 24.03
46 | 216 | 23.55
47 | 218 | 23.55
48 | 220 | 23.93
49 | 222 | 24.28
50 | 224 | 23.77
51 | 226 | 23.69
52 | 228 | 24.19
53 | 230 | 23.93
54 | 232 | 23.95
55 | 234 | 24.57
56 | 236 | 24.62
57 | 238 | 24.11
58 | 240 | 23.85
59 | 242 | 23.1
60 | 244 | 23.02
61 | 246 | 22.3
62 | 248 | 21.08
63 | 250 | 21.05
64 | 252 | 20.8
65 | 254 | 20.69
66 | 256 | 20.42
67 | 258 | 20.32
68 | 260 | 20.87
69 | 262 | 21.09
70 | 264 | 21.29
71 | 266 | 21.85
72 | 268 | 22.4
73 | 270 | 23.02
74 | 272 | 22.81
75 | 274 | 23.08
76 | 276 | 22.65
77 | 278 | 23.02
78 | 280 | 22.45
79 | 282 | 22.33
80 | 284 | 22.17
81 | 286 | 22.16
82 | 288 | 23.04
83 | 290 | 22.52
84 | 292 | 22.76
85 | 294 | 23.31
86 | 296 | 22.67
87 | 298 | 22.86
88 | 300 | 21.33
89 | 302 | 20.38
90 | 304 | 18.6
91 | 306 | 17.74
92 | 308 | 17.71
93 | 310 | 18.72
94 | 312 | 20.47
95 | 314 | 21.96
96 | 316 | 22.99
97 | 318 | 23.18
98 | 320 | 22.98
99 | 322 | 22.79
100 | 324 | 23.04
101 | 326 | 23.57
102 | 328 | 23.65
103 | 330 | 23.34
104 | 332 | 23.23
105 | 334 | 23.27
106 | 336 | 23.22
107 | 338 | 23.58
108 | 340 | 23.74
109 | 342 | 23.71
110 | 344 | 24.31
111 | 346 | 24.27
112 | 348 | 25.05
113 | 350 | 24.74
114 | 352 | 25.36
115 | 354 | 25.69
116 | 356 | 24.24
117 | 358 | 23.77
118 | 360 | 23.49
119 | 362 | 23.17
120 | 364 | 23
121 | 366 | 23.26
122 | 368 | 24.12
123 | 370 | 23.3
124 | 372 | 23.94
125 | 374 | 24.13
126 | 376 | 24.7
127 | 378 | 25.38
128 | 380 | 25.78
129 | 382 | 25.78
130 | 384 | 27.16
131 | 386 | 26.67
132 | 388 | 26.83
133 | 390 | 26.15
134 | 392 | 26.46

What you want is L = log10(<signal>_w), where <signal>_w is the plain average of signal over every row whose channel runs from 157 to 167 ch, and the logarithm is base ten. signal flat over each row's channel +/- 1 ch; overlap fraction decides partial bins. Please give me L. 1.34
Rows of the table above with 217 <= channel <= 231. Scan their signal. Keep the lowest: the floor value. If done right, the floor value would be 23.55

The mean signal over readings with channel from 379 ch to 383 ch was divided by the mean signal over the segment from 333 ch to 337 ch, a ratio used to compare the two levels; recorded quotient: 1.11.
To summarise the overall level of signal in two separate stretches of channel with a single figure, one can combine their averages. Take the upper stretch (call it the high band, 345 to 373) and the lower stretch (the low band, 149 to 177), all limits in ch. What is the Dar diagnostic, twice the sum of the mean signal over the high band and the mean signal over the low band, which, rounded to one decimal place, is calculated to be 91.6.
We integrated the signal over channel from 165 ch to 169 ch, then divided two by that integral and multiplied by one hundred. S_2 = 2.32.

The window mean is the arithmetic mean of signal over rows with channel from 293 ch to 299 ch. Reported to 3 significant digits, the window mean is 22.9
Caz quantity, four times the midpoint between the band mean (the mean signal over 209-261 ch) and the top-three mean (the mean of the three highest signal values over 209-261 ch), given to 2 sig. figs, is 95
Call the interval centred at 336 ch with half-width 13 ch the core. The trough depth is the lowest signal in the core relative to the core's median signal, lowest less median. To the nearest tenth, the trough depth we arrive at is -0.5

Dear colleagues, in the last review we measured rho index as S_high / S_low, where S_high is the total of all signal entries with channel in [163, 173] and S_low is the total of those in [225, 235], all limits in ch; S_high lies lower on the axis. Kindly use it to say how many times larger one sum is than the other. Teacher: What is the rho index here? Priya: 0.900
